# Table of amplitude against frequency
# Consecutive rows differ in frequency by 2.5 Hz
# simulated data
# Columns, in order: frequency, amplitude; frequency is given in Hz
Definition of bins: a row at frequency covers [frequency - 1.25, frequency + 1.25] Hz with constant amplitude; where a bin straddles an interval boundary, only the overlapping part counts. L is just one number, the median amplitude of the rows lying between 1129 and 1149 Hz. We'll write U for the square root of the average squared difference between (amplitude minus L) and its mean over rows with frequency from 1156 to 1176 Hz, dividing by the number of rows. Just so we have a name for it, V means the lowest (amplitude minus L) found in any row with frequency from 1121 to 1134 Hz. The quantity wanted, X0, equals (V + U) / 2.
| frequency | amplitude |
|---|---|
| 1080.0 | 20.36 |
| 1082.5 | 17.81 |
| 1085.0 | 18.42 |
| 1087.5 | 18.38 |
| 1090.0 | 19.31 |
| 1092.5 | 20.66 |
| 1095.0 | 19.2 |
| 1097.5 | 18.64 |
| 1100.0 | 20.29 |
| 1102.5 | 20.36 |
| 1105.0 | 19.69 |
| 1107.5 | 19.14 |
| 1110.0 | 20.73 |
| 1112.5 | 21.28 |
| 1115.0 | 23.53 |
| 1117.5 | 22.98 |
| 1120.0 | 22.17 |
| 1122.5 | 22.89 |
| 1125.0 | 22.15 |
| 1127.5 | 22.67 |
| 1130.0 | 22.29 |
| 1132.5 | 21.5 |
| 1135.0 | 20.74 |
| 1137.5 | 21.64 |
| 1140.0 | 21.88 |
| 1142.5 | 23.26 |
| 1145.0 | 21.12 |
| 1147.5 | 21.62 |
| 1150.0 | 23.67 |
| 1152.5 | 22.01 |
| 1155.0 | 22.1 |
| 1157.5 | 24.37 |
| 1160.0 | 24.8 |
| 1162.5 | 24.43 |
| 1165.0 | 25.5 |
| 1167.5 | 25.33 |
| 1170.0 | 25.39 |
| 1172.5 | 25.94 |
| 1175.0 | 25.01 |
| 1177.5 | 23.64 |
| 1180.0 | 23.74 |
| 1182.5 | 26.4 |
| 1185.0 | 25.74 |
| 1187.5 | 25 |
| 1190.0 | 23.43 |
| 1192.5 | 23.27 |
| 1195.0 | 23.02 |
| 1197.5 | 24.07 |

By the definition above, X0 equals 0.2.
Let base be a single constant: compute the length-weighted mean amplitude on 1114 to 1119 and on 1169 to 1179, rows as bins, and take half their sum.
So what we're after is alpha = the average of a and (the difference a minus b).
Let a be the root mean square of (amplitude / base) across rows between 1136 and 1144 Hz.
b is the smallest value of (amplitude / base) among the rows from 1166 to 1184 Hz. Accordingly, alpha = 0.43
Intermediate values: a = 0.93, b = 0.98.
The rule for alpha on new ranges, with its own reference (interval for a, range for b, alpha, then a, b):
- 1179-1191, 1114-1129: 0.57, 1.03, 0.92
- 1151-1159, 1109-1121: 0.52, 0.95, 0.86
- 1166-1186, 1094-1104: 0.66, 1.05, 0.77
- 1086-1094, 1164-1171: 0.28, 0.81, 1.05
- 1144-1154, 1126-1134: 0.47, 0.92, 0.89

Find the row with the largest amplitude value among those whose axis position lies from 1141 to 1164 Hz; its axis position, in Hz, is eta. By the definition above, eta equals 1160.0 Hz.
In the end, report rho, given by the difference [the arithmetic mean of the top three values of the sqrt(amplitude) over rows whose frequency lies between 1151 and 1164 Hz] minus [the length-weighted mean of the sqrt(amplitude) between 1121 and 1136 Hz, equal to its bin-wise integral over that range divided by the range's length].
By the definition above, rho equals 0.3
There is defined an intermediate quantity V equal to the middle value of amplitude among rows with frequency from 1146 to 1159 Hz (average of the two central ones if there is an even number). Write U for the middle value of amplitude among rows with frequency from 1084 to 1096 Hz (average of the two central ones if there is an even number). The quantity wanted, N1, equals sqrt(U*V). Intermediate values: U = 19.2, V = 22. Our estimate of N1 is 21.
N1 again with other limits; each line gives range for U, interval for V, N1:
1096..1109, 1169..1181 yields 22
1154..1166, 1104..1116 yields 23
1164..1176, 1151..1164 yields 25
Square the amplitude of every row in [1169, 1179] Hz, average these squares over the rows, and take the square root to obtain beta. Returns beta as 25.0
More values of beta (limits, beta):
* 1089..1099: 19.5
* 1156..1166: 24.8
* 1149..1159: 23.1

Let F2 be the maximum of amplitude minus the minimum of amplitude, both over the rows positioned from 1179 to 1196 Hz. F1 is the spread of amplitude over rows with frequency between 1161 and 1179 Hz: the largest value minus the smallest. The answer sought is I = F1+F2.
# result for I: 5.7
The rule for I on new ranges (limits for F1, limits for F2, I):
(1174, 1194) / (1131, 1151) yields 6.1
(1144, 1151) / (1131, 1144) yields 5.1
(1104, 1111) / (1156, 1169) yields 2.7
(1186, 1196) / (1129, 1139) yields 3.5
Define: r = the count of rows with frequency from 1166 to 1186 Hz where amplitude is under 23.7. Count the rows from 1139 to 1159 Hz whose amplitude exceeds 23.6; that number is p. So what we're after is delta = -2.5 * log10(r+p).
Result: -1.2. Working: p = 2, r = 1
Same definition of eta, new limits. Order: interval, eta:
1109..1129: 1115.0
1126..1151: 1150.0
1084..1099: 1092.5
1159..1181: 1172.5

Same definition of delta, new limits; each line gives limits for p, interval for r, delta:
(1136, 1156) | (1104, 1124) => -2.4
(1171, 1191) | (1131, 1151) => -2.9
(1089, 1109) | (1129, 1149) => -2.3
